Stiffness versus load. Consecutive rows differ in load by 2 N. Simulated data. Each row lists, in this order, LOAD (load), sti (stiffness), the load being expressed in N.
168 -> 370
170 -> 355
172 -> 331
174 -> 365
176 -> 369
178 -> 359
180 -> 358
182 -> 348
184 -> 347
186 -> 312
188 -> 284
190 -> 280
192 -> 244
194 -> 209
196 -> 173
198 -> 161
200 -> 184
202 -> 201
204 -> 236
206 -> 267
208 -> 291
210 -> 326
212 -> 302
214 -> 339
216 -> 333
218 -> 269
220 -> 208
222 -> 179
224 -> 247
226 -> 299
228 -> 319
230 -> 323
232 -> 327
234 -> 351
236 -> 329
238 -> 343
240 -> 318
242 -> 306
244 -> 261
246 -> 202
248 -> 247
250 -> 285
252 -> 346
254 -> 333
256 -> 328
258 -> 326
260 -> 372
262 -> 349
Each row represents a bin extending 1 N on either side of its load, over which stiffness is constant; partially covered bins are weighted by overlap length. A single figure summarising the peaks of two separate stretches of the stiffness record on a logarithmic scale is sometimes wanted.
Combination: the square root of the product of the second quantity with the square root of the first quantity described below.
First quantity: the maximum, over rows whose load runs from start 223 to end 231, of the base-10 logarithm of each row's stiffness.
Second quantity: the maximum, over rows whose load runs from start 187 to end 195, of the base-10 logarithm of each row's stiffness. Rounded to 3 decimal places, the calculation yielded 1.971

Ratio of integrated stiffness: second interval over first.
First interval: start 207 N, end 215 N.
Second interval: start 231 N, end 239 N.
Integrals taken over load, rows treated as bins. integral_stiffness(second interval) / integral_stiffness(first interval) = 1.07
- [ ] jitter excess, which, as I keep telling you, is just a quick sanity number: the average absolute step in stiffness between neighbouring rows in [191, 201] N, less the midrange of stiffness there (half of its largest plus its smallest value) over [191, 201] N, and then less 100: -276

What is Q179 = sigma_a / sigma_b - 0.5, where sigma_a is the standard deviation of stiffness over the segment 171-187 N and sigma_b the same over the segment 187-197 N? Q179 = -0.1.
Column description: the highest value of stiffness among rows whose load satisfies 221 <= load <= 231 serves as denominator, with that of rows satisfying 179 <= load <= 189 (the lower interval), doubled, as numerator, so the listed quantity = 2.22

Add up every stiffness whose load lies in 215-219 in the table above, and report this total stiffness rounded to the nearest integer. 602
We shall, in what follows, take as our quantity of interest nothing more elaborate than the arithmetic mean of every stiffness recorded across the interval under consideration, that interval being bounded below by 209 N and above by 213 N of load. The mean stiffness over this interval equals 314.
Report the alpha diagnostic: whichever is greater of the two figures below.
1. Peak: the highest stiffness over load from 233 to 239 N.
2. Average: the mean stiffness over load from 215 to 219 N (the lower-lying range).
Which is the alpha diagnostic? 351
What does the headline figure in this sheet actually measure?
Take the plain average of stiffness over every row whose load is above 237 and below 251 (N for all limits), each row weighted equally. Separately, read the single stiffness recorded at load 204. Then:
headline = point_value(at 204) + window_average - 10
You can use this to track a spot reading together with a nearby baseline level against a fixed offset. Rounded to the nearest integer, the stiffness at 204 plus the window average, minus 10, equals 506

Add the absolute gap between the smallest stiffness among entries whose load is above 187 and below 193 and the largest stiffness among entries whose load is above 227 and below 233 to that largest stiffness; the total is 410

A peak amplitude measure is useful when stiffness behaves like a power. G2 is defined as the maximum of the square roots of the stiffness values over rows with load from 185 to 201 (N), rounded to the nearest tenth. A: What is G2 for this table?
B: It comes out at 17.7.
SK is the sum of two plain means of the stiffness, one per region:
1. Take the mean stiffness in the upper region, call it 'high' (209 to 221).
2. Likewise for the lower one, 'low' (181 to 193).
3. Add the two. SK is 599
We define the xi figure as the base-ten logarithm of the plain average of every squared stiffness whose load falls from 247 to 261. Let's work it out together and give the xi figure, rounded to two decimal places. 5.02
